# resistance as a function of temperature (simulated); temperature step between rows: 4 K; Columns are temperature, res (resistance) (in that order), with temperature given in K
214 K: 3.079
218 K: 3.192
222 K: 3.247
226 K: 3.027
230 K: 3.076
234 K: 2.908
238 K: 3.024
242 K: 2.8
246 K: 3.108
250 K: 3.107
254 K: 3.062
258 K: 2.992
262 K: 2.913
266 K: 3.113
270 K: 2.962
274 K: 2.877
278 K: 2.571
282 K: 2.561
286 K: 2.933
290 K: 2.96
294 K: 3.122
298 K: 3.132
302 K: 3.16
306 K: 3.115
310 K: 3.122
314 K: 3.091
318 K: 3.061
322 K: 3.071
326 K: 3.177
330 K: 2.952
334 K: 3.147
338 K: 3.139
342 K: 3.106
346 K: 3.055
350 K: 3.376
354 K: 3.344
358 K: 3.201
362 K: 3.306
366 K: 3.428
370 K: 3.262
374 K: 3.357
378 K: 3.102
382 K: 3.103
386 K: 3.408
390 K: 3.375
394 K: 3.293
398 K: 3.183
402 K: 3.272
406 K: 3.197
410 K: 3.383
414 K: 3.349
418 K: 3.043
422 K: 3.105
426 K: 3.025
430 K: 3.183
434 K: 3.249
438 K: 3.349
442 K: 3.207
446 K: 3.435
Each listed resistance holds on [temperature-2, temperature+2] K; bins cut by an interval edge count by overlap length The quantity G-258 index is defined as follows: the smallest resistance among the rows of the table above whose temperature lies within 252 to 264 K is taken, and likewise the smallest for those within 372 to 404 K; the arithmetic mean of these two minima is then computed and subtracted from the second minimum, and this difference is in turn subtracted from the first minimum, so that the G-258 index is 2.82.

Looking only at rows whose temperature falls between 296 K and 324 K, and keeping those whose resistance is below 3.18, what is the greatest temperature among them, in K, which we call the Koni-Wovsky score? 322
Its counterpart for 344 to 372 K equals 346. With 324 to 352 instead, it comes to 346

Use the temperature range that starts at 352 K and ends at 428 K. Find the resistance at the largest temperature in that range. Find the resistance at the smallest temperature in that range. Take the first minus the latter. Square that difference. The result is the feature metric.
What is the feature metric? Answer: 0.10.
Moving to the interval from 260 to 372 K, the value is 0.12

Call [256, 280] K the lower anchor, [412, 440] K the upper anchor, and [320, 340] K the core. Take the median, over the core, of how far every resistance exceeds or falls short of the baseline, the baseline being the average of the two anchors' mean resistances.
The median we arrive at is 0.09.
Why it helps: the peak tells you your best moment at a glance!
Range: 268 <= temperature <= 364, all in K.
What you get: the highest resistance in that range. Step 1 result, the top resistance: 3.376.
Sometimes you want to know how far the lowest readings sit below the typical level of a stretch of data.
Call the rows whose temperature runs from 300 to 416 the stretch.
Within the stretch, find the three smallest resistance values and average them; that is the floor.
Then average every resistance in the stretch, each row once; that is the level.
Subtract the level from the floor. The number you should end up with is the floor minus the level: -0.189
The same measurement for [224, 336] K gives -0.361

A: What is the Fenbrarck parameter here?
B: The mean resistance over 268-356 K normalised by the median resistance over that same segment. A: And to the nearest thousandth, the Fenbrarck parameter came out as 0.983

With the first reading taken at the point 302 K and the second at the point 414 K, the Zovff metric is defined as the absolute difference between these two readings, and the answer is 0.19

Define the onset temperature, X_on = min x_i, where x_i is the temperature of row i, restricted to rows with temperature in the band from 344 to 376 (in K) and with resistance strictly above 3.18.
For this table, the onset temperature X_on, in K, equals 350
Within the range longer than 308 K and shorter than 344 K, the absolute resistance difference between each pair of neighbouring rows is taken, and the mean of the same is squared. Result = 0.006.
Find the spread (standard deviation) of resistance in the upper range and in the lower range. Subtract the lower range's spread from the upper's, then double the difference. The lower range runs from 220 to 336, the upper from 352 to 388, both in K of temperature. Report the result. -0.08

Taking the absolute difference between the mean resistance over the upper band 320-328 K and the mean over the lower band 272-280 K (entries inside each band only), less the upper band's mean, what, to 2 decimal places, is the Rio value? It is -2.72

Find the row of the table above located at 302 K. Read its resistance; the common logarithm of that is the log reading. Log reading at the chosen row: 0.500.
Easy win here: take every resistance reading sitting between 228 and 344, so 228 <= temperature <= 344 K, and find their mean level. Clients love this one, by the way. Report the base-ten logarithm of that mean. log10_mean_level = 0.479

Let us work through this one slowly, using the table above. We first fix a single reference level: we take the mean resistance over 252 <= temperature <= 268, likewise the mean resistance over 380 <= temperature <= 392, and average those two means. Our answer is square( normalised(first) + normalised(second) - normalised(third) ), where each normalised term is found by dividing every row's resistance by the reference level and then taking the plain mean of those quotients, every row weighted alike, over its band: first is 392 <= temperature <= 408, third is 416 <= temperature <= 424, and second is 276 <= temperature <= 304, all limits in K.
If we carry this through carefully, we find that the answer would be 0.953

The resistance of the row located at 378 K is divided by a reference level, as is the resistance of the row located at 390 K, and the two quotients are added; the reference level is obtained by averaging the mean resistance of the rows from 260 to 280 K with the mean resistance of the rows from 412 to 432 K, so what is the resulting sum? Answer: 2.15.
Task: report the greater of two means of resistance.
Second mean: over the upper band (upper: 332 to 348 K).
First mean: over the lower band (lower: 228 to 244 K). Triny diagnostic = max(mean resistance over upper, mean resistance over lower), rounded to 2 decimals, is 3.11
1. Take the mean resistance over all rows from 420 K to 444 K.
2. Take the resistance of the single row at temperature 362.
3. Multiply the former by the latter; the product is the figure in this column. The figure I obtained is 10.5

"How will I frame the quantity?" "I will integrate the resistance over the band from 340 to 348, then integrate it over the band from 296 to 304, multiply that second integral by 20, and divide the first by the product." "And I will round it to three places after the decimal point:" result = 0.049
